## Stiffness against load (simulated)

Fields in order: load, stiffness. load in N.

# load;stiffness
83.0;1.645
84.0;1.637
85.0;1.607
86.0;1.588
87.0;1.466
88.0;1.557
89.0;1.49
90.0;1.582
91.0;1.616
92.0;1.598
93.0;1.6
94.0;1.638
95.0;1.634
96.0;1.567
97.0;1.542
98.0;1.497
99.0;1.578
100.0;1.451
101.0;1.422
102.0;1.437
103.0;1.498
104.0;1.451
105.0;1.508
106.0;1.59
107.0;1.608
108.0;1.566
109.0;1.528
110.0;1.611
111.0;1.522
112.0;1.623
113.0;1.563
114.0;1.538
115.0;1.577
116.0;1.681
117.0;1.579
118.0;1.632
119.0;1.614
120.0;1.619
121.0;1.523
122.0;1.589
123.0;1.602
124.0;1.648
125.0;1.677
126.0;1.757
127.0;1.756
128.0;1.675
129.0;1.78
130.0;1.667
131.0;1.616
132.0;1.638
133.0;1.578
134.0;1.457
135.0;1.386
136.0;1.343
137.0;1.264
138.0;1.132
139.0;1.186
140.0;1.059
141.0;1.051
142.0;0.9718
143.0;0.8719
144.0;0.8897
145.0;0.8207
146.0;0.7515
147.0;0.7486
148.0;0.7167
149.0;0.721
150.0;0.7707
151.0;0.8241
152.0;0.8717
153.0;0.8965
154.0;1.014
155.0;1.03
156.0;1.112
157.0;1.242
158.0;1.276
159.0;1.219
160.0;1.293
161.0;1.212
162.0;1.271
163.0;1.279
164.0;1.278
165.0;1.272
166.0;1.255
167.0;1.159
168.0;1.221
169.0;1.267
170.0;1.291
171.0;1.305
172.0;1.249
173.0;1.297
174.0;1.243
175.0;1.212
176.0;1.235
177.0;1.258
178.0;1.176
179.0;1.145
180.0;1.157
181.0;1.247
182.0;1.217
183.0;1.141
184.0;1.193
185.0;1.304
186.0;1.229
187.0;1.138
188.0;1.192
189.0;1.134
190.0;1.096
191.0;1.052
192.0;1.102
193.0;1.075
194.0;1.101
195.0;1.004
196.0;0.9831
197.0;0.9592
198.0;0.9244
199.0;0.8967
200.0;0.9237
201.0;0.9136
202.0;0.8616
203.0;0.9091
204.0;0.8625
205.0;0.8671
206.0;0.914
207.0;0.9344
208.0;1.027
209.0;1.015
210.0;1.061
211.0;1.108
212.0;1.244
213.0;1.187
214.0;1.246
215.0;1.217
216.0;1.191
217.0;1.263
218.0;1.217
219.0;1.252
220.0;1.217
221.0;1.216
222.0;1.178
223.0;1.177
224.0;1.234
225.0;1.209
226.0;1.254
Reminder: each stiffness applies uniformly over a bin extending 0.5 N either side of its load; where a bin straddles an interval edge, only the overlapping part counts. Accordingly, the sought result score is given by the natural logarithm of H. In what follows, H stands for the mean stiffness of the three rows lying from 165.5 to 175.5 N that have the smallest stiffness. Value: 0.18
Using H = 1.20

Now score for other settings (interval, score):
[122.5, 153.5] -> -0.32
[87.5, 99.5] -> 0.41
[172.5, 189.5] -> 0.13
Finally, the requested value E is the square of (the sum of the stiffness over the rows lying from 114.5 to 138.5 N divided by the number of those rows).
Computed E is 2.5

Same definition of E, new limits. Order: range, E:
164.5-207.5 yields 1.2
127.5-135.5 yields 2.6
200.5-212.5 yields 1.0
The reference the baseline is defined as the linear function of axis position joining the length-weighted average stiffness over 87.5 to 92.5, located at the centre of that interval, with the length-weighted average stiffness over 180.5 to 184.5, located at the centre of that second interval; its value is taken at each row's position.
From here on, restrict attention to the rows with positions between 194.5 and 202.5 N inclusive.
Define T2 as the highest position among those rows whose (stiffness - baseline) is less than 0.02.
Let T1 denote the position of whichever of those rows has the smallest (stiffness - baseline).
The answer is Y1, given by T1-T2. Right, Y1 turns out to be 0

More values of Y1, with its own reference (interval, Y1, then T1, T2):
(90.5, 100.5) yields 0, 100.0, 100.0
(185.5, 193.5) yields -2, 191.0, 193.0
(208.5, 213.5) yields -1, 209.0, 210.0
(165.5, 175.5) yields -8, 167.0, 175.0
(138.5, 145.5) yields 0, 145.0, 145.0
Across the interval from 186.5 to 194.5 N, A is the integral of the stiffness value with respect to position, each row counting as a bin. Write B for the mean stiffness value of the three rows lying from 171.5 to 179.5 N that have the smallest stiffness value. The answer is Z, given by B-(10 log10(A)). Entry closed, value -8.3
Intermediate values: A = 8.9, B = 1.18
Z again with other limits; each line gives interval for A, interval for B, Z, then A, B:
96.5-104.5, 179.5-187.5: -9.6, 11.9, 1.15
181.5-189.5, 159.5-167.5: -8.6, 9.5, 1.21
